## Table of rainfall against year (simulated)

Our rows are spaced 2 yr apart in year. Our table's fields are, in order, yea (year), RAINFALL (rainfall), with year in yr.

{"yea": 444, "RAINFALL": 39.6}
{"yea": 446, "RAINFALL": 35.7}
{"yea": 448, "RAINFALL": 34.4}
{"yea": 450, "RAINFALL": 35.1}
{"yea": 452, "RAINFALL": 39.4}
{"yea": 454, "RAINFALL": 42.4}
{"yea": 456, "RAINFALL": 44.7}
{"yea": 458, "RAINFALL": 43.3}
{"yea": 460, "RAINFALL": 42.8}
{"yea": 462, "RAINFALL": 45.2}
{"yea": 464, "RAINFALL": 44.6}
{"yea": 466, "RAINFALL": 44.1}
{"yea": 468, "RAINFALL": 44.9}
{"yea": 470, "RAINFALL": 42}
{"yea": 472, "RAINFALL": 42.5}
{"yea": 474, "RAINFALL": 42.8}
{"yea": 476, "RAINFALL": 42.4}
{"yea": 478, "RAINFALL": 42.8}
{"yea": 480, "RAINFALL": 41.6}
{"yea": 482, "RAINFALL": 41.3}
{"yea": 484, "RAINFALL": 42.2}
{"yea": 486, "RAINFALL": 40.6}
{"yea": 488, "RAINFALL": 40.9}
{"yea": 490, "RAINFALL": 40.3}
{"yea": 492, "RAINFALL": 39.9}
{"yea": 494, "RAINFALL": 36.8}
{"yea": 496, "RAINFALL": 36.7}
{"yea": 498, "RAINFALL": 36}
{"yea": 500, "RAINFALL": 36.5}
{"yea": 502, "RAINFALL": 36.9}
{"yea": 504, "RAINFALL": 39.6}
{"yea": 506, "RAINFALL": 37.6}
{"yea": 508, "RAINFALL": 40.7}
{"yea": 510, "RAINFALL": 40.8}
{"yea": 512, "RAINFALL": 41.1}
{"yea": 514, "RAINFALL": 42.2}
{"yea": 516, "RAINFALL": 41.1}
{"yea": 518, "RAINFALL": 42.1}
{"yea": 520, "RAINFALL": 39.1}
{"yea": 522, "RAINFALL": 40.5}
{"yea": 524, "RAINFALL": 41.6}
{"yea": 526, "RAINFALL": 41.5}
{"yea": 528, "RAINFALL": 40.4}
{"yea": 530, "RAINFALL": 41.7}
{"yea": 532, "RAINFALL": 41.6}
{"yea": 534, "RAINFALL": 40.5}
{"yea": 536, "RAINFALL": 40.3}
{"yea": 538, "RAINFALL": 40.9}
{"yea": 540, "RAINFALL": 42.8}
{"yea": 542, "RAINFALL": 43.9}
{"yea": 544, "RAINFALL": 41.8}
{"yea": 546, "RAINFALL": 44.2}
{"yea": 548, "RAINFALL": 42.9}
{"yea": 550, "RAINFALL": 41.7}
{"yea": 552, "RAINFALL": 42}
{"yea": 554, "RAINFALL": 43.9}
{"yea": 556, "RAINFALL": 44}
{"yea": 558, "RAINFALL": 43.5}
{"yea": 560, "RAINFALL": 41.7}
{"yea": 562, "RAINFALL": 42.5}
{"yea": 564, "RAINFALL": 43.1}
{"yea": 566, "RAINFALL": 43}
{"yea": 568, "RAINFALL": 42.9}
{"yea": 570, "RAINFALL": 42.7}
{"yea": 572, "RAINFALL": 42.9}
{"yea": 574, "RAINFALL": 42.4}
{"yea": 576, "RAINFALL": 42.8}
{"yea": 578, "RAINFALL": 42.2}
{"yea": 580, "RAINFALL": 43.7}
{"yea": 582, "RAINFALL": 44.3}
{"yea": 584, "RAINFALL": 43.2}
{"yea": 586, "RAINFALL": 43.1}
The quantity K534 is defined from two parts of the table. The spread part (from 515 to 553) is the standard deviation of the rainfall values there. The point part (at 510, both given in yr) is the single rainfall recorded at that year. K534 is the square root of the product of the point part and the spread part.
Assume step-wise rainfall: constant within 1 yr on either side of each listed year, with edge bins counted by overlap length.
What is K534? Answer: 7.1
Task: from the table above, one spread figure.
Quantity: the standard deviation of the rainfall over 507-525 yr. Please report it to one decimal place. 0.9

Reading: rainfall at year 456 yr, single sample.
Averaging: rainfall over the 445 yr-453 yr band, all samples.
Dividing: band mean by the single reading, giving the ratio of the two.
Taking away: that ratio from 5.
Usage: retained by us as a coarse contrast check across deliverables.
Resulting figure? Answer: 4.19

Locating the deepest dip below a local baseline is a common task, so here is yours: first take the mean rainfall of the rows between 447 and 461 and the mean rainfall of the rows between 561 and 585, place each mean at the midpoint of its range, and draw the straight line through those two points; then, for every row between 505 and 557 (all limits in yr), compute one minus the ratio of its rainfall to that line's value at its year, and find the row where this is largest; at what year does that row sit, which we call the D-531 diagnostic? 506 yr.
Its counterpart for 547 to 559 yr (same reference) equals 550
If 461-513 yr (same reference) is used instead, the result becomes 498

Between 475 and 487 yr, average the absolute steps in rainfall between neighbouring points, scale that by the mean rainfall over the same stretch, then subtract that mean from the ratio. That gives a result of -41.8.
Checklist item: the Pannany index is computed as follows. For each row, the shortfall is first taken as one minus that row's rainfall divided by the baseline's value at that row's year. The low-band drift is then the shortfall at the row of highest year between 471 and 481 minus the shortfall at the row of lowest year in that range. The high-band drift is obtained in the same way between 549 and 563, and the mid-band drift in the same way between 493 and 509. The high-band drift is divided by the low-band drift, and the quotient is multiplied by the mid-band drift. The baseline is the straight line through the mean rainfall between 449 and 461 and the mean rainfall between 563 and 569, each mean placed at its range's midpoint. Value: 0.052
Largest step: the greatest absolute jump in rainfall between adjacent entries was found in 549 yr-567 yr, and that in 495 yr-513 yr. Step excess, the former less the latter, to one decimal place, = -1.2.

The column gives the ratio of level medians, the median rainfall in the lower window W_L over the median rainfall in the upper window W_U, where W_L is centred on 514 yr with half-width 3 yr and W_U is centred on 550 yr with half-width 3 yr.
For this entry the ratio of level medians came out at 0.979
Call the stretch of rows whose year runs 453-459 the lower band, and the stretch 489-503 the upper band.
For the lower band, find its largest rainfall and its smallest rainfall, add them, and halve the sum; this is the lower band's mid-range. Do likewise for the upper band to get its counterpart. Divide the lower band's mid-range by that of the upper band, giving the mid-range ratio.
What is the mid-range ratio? 1.14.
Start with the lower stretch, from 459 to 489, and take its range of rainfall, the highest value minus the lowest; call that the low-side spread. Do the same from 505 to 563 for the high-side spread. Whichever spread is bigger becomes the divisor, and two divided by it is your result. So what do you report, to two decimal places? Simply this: 0.30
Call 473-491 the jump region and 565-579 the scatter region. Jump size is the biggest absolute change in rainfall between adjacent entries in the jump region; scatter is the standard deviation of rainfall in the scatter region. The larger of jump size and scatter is 1.6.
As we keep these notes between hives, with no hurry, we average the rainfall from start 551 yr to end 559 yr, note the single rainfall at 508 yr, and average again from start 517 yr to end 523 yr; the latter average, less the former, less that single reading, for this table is -43.5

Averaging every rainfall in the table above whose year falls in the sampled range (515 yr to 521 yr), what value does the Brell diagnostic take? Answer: 40.8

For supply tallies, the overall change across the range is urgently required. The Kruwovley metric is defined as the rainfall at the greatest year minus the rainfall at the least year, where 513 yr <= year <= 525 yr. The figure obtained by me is -1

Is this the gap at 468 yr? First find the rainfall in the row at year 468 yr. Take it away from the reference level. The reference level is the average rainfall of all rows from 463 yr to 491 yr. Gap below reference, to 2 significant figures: -2.5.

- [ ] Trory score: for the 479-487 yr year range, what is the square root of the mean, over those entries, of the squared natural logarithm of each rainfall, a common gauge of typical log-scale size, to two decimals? 3.72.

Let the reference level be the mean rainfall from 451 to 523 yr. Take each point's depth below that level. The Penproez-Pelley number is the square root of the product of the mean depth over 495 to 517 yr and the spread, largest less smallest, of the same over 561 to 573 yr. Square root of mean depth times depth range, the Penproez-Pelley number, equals 1.1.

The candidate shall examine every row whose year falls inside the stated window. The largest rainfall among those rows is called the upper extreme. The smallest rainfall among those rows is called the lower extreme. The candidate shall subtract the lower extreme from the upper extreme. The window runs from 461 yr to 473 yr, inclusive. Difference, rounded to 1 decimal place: 3.2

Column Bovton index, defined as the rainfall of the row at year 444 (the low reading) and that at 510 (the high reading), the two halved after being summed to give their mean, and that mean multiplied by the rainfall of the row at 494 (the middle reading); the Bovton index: 1479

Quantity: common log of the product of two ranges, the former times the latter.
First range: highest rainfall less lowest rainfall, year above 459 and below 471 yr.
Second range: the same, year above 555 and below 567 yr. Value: 0.87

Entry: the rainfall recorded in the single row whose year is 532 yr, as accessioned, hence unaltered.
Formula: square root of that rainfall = 6.45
